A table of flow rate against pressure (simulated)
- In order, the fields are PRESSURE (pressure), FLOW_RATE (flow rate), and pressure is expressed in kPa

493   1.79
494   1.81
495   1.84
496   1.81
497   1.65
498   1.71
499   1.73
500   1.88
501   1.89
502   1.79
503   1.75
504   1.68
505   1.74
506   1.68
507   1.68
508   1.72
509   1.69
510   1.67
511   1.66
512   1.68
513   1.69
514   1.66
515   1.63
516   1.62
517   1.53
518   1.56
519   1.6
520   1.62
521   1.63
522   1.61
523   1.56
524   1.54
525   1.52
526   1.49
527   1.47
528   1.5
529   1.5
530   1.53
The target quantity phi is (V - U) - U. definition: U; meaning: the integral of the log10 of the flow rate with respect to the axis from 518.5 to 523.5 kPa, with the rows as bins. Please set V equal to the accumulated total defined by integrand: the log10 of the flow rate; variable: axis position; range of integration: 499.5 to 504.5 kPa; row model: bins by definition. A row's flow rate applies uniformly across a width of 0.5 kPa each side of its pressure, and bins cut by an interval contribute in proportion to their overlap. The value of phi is -0.8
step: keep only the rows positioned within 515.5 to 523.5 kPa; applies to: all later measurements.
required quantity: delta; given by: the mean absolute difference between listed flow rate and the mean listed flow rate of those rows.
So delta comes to 0.031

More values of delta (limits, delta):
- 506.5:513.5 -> 0.013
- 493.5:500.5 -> 0.068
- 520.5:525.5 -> 0.038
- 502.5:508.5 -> 0.028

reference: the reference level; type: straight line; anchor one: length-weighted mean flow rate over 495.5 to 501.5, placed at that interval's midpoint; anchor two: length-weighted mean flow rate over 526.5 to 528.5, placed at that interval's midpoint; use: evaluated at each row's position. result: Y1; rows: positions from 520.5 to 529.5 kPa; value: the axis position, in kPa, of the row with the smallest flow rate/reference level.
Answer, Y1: 527 kPa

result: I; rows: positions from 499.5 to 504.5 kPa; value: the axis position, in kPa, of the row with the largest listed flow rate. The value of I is 501 kPa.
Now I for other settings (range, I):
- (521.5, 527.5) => 522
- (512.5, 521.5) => 513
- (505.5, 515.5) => 508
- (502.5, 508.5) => 503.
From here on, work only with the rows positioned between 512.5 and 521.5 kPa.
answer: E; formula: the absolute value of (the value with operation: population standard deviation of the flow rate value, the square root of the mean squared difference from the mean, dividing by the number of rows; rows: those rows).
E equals 0.05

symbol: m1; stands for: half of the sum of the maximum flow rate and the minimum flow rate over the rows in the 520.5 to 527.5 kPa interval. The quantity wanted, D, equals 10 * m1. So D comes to 15.5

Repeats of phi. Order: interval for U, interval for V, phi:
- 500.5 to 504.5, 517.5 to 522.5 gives -1.0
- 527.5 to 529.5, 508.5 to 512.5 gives 0.2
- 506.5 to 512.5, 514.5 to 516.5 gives -2.3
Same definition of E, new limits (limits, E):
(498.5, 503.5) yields 0.07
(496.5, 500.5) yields 0.08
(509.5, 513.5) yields 0.01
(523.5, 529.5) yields 0.02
